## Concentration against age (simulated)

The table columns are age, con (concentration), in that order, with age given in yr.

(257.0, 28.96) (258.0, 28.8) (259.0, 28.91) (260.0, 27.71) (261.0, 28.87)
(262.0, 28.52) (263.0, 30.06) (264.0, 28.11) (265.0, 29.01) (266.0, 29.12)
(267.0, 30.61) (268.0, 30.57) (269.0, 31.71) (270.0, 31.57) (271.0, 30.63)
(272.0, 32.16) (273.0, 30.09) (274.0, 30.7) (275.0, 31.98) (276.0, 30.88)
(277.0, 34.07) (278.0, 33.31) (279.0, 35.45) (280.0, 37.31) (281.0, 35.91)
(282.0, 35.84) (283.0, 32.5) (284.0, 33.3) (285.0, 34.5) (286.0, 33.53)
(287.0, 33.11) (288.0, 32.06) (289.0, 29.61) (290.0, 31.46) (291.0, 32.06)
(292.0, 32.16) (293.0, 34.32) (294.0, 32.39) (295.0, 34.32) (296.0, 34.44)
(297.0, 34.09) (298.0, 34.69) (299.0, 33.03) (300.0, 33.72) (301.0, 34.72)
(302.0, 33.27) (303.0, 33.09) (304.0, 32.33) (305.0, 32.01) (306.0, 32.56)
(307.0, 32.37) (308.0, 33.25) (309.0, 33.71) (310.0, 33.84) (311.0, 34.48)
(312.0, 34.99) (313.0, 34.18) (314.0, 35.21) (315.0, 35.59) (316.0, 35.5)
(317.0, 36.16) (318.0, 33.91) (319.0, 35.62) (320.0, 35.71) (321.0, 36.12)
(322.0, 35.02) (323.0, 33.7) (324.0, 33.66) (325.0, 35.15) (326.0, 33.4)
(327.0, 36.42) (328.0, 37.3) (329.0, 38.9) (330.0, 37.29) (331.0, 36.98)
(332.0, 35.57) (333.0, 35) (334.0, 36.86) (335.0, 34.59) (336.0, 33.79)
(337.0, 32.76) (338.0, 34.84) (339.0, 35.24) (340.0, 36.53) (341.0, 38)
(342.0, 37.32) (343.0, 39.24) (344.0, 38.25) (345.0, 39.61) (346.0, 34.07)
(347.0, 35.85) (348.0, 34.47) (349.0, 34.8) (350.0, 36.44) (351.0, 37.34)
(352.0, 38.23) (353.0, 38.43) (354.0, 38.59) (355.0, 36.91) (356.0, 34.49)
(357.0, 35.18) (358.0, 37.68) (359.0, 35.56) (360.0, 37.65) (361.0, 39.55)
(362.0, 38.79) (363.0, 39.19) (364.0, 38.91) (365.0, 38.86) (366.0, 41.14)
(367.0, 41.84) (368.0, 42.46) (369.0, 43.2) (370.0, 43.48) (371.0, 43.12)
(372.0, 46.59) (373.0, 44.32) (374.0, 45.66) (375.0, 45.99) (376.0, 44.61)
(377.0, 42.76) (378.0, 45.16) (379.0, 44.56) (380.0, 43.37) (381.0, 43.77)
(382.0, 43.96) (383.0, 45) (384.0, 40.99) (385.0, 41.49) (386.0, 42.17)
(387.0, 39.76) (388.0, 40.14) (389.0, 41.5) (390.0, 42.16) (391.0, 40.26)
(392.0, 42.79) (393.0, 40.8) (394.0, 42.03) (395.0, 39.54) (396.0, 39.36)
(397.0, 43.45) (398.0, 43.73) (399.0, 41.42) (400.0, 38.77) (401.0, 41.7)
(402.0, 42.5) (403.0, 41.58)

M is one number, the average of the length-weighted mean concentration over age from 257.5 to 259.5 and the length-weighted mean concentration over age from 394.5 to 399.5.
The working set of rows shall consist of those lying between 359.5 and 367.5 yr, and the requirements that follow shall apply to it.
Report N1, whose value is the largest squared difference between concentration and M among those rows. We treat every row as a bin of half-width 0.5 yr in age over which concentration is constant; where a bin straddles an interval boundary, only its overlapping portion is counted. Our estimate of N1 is 44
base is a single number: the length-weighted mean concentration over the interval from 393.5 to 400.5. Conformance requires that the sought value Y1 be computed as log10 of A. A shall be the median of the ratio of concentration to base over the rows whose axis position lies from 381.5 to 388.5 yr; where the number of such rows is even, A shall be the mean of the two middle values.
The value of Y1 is 0.003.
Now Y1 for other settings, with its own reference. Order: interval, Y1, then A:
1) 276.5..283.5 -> -0.065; 0.86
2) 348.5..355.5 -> -0.043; 0.91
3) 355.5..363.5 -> -0.039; 0.91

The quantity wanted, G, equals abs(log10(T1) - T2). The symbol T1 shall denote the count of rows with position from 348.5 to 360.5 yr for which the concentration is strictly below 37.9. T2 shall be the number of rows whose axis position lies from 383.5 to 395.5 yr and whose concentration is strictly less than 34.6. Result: 1.0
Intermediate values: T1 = 9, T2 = 0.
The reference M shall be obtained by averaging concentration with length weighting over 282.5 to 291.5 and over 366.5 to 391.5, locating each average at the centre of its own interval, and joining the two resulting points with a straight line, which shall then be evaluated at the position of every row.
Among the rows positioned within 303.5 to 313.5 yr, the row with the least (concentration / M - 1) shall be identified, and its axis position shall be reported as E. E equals 305.0 yr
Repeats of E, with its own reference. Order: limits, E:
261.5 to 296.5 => 289.0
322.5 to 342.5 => 337.0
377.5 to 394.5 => 387.0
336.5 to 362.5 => 356.0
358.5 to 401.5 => 400.0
